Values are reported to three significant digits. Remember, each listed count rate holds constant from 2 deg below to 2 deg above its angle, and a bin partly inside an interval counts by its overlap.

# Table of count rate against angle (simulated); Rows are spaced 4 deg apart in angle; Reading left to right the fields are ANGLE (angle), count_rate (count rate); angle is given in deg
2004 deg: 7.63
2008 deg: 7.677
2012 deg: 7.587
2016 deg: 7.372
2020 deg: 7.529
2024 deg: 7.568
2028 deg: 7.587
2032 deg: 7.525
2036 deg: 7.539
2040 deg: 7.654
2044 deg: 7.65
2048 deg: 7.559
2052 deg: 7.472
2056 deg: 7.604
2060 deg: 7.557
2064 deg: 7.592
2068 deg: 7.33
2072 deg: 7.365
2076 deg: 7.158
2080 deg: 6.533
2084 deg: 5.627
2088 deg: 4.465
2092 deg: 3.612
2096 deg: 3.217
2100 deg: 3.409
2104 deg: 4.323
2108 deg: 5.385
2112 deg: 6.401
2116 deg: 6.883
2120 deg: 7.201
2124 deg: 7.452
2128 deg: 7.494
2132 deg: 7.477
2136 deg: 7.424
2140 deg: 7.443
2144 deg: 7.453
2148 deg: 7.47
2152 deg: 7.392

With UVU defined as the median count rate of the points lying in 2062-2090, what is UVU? 7.16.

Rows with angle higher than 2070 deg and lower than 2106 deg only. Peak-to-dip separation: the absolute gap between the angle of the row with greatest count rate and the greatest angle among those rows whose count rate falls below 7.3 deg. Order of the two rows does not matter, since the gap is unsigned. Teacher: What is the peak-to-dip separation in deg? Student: 32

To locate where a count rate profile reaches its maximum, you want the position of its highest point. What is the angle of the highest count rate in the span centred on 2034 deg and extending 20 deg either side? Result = 2040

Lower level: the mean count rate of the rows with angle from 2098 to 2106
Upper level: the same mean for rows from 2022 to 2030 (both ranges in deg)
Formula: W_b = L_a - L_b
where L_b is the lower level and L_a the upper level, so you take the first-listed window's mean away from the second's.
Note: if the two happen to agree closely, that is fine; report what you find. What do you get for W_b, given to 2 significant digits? 3.7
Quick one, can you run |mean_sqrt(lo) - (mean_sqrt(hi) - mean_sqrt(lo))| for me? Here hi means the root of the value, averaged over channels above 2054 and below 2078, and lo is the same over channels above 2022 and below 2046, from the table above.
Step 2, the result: 2.78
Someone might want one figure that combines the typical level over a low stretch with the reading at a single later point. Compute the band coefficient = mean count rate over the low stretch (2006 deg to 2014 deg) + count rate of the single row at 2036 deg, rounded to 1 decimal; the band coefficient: 15.2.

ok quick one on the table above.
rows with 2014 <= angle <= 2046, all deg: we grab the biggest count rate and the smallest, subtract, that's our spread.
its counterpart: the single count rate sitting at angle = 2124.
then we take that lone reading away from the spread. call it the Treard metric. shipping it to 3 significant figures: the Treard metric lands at -7.17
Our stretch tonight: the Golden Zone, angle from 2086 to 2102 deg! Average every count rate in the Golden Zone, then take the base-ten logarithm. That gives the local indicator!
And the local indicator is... 0.57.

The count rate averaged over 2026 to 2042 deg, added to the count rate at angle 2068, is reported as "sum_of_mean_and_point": 14.9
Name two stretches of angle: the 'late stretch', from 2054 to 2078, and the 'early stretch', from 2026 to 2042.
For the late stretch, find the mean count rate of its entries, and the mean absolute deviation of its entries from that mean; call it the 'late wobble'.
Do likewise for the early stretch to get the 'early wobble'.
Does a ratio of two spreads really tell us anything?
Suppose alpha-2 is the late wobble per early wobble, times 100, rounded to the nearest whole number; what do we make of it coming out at 339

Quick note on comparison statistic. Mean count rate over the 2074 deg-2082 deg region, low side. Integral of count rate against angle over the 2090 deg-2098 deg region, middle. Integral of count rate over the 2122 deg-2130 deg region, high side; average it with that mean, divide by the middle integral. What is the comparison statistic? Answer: 1.22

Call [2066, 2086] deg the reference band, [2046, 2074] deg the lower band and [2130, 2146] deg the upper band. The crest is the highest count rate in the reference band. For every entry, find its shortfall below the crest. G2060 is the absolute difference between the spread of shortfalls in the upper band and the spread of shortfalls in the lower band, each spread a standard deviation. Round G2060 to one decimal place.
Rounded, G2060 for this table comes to 0.1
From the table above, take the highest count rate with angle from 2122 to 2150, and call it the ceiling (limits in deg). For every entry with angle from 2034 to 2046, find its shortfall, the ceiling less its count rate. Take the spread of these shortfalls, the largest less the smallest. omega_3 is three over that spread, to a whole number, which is 26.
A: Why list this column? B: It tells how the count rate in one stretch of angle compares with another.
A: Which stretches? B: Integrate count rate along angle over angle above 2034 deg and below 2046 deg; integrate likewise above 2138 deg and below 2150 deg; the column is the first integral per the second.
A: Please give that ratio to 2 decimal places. 1.02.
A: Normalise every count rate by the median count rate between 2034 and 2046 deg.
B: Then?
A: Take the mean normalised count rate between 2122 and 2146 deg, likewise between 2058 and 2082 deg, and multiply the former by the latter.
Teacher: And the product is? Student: 0.92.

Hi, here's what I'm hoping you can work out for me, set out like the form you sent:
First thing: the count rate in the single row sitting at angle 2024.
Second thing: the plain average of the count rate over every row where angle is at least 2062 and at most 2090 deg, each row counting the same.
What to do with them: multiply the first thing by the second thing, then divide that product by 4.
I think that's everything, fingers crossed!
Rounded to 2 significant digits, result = 12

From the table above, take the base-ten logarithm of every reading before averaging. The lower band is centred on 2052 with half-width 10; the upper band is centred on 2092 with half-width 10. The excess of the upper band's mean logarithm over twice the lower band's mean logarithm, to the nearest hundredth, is -1.16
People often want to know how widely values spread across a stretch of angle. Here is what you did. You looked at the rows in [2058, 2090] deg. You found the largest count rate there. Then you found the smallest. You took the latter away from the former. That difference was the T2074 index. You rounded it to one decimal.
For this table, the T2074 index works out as 3.1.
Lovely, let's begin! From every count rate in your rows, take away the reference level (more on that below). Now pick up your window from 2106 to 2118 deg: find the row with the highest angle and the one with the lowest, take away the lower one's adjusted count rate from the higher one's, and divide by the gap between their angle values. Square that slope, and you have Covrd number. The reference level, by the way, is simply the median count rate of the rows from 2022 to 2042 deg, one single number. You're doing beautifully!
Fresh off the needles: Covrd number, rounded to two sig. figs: 0.035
